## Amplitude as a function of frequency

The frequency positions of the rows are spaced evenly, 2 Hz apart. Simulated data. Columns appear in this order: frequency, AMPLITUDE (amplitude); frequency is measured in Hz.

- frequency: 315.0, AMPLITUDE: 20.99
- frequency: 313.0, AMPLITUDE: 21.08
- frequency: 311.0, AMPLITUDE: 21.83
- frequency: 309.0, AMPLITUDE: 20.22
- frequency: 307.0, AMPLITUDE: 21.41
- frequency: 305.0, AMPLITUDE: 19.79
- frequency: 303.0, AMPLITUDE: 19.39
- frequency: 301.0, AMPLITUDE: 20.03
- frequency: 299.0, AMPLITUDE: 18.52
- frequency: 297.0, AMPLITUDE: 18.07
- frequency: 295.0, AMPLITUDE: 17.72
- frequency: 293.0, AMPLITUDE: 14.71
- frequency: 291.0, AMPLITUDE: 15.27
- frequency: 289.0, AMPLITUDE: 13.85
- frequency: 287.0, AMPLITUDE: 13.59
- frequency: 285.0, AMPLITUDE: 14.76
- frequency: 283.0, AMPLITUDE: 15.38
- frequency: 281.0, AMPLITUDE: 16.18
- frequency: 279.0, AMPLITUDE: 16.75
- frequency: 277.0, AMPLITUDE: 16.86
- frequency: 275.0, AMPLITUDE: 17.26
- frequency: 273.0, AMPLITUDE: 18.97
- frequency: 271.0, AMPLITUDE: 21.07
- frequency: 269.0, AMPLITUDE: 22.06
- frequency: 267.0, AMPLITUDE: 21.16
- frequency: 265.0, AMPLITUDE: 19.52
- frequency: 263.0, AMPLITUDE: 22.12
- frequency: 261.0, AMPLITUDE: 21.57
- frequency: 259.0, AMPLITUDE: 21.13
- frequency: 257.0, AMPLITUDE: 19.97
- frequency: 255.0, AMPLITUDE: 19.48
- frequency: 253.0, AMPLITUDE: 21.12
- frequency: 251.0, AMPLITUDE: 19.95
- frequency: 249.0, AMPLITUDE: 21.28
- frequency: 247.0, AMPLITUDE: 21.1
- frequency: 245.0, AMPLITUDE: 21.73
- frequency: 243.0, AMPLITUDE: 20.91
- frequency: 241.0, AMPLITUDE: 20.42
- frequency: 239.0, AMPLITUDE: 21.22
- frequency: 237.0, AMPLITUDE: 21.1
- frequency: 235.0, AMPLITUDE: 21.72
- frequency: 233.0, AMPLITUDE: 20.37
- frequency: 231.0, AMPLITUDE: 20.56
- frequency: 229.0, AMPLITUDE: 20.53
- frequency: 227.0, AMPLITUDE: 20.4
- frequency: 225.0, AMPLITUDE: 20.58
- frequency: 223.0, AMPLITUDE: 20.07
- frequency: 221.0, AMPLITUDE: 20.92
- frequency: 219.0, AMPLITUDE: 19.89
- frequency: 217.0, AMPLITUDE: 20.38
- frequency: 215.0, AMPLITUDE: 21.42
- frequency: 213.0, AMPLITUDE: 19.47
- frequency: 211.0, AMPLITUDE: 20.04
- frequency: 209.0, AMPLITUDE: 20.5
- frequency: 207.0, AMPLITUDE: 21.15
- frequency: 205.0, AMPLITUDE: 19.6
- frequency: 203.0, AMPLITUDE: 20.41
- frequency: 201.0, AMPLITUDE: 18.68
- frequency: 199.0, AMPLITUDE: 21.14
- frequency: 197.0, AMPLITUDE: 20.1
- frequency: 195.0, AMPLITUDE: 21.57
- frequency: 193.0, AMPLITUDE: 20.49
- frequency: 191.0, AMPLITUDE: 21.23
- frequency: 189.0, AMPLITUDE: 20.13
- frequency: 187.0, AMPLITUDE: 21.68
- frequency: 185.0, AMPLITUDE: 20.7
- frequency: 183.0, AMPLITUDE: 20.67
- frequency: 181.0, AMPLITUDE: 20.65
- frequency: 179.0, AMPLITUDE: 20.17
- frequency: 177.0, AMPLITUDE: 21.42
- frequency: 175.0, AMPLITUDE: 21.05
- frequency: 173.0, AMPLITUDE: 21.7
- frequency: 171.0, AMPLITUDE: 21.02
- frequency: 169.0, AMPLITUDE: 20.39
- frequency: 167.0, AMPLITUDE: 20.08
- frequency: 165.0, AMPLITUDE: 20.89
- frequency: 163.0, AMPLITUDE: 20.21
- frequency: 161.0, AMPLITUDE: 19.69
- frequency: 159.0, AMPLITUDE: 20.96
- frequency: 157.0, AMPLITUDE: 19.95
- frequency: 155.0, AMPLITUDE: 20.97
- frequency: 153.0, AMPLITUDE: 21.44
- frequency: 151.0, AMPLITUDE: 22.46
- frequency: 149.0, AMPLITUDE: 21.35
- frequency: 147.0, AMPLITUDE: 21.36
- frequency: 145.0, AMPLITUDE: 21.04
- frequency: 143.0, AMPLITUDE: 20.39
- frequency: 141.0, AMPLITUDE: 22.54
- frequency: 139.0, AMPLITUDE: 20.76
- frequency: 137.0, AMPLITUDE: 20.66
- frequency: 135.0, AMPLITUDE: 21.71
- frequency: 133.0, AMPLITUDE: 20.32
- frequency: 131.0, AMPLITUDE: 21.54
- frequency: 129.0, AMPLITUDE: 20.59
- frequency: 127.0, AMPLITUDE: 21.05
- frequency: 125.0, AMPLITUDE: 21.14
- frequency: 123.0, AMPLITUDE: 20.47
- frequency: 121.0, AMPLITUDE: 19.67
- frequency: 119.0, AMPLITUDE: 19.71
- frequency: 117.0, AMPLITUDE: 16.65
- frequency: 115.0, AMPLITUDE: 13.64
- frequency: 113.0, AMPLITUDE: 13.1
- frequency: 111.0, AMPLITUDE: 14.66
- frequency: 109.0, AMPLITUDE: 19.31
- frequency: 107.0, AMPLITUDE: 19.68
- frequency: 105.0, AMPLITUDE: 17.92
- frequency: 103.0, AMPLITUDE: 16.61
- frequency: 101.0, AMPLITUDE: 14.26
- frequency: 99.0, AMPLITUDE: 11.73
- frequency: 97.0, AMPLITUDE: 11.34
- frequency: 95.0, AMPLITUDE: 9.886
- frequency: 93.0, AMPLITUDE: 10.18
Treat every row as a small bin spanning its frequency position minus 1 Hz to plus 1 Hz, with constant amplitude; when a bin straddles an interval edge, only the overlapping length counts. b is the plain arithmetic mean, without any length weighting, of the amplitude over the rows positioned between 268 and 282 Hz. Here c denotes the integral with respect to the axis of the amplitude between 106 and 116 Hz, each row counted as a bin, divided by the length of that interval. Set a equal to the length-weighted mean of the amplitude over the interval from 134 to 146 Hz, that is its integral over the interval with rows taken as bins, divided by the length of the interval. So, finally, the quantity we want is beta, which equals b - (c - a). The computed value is 24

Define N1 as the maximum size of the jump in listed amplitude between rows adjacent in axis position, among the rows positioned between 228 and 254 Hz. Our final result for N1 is 1.35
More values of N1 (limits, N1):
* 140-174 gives 2.15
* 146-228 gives 2.46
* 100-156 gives 4.65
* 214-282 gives 2.60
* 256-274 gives 2.60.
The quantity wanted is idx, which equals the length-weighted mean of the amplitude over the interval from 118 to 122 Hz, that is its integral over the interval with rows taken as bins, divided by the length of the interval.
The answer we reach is 19.7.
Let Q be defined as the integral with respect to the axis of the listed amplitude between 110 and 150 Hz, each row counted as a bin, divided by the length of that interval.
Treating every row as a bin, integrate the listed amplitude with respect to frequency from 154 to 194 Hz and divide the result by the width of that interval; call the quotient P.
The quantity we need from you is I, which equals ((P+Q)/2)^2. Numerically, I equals 406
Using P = 20.7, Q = 19.6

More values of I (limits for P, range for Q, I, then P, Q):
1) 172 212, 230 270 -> 432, 20.7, 20.9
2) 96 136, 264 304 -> 312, 17.8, 17.6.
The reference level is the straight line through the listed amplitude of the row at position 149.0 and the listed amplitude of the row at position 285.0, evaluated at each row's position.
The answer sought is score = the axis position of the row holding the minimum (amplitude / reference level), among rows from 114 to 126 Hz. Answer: 115.0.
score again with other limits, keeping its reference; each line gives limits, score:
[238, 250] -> 241.0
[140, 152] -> 143.0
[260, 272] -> 265.0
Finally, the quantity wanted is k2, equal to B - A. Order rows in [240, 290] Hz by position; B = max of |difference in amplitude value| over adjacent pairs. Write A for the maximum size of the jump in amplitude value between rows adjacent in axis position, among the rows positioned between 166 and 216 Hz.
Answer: 0.1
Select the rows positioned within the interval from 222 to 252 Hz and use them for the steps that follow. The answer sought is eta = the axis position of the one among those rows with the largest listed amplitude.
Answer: 245.0 Hz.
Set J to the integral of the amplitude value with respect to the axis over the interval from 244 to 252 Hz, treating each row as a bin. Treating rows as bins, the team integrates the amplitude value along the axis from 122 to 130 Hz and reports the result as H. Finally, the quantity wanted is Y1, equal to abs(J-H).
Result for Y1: 2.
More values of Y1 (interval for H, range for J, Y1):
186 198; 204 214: 49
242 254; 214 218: 169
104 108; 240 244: 7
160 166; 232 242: 88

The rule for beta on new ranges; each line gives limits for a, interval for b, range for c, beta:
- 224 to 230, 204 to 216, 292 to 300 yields 24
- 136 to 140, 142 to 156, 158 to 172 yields 22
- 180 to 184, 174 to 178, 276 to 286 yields 26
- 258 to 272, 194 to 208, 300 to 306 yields 22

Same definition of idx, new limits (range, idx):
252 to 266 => 20.7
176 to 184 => 20.7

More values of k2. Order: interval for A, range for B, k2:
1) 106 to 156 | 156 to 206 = -2.2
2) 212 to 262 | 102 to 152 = 2.7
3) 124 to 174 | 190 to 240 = 0.3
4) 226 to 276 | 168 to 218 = -0.1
